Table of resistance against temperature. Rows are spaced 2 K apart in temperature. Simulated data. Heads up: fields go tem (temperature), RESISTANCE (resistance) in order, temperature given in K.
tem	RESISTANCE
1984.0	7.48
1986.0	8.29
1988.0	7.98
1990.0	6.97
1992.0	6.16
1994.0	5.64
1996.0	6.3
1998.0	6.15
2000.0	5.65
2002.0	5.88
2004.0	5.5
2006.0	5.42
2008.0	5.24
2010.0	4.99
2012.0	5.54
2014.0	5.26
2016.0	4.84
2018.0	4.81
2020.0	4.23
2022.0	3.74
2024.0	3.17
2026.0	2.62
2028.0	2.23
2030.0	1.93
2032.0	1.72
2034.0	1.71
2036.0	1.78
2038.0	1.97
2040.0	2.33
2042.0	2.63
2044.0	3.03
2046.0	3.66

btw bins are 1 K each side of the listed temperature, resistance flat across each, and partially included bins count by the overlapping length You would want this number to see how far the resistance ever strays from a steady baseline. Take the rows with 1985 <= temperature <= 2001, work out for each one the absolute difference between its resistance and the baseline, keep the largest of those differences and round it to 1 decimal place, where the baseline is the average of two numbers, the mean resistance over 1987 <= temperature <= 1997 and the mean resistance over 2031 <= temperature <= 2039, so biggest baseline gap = 4.1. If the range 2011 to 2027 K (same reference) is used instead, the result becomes 1.6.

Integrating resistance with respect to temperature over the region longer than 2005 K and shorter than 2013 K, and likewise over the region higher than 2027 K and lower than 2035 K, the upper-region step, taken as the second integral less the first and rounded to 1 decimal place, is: -27.2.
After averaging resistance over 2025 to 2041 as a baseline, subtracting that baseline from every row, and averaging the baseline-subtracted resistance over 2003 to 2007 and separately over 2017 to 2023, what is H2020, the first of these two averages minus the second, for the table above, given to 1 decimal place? 1.2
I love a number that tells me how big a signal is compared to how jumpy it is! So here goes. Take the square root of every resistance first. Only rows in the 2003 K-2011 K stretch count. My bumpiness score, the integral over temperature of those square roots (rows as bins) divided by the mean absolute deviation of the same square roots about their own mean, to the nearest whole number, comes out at 489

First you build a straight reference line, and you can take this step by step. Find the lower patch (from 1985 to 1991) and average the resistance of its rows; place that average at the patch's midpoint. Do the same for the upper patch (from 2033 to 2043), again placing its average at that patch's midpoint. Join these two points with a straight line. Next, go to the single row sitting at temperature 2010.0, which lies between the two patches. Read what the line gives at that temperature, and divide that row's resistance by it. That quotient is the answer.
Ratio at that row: 0.95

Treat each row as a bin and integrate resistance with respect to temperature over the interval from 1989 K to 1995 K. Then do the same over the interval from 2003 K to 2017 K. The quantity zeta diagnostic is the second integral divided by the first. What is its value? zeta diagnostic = 2.0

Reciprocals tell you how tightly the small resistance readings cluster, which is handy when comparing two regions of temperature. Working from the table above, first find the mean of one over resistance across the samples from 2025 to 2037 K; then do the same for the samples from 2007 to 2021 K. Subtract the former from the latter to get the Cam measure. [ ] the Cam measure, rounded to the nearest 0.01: -0.31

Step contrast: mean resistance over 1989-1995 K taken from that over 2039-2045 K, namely -3.6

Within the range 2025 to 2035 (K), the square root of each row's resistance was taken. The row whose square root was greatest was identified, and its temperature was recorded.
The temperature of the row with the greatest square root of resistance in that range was 2026.0 K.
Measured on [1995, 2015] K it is 1996.0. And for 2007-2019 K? 2012.0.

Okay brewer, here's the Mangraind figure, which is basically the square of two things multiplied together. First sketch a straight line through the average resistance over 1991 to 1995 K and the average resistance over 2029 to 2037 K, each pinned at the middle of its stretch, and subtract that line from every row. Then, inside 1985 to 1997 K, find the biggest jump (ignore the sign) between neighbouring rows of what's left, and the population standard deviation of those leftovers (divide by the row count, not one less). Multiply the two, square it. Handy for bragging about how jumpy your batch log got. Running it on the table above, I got 0.335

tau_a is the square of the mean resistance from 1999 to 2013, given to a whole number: 30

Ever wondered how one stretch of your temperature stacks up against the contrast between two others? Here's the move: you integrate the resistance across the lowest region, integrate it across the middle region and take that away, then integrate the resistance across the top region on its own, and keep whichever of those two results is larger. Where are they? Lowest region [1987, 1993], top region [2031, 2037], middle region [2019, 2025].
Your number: 20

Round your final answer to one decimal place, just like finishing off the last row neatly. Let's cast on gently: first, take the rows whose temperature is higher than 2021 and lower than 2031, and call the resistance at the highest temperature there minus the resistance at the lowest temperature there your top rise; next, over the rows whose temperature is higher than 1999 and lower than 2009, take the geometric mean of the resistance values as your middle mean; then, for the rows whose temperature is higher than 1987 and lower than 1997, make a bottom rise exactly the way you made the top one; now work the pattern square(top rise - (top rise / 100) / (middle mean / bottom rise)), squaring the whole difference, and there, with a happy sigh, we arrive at 3.3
